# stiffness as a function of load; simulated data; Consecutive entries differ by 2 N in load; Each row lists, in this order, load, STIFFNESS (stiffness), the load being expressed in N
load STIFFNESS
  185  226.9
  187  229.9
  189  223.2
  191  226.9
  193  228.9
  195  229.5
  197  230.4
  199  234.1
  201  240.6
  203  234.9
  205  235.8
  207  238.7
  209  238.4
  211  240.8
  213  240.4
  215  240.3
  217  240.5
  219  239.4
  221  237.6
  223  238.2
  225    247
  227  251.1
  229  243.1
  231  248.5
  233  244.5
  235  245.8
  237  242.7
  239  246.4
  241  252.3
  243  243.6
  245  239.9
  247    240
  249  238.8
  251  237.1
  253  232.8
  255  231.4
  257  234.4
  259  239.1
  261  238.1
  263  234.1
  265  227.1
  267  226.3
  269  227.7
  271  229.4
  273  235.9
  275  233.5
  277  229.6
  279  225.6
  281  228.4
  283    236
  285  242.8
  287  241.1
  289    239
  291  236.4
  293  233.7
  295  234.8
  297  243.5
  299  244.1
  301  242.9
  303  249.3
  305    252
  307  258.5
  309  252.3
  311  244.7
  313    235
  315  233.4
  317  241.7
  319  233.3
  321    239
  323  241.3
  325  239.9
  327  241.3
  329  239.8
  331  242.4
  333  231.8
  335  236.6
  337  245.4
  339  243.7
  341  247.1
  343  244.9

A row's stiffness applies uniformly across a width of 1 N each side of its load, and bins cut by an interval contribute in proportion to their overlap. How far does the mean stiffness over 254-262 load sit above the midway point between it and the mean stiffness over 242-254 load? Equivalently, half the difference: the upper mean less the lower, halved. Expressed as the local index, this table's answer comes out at -1.5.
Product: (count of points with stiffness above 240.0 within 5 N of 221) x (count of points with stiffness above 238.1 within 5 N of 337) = 6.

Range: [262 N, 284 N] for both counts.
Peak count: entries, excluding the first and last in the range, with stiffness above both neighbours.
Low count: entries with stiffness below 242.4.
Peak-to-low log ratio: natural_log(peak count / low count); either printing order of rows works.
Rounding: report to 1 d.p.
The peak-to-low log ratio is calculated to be -2.4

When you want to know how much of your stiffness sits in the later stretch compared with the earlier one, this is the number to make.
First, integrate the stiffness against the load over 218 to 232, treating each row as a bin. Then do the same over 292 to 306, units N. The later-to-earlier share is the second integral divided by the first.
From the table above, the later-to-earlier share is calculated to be 1.00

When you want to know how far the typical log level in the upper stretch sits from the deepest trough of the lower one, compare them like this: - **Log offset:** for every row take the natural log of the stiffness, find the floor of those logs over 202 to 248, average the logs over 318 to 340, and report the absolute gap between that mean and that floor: 0.02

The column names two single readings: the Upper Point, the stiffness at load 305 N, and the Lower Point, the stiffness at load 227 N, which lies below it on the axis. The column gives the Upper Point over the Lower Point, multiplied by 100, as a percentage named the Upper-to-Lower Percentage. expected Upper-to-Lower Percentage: 100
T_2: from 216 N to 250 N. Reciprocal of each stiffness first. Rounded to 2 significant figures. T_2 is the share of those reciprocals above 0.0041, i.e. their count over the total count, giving 0.59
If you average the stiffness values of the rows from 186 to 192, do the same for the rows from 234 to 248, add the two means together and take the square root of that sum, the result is 21.7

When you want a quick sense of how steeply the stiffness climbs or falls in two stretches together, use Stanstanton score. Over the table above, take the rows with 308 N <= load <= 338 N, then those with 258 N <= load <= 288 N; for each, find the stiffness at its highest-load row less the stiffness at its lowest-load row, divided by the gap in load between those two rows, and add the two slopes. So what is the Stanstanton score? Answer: -0.2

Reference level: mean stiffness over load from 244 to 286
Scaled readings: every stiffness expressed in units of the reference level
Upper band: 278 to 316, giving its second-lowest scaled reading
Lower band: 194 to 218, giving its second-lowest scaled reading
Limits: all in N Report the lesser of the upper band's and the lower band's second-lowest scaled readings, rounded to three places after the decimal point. 0.977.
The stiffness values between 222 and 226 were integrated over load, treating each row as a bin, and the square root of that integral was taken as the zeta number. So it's 31.2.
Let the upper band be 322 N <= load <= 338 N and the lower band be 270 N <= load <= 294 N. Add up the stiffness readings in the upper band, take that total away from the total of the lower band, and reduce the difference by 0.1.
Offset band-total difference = 893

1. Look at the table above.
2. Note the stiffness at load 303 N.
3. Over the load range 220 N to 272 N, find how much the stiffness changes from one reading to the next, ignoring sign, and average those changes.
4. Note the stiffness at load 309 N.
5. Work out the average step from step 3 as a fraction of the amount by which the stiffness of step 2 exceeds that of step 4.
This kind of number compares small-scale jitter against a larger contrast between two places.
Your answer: -1.2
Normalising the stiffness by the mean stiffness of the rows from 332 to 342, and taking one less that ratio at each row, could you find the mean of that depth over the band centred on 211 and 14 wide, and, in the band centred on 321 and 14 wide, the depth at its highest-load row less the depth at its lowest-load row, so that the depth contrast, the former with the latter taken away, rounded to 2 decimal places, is 0.04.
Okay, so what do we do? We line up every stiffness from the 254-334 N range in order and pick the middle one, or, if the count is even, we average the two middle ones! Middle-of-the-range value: 237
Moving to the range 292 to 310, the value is 244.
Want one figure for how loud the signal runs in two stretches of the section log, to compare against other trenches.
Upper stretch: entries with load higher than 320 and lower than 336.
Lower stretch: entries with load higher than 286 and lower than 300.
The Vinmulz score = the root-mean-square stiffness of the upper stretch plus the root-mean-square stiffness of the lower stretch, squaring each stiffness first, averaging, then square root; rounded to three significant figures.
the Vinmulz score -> 478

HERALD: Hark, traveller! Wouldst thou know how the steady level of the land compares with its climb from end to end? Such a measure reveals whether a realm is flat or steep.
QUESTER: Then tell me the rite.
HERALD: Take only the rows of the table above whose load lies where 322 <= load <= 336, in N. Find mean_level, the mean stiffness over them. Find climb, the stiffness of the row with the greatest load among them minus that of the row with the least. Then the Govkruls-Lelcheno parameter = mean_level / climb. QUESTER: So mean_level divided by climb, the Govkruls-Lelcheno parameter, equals -51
